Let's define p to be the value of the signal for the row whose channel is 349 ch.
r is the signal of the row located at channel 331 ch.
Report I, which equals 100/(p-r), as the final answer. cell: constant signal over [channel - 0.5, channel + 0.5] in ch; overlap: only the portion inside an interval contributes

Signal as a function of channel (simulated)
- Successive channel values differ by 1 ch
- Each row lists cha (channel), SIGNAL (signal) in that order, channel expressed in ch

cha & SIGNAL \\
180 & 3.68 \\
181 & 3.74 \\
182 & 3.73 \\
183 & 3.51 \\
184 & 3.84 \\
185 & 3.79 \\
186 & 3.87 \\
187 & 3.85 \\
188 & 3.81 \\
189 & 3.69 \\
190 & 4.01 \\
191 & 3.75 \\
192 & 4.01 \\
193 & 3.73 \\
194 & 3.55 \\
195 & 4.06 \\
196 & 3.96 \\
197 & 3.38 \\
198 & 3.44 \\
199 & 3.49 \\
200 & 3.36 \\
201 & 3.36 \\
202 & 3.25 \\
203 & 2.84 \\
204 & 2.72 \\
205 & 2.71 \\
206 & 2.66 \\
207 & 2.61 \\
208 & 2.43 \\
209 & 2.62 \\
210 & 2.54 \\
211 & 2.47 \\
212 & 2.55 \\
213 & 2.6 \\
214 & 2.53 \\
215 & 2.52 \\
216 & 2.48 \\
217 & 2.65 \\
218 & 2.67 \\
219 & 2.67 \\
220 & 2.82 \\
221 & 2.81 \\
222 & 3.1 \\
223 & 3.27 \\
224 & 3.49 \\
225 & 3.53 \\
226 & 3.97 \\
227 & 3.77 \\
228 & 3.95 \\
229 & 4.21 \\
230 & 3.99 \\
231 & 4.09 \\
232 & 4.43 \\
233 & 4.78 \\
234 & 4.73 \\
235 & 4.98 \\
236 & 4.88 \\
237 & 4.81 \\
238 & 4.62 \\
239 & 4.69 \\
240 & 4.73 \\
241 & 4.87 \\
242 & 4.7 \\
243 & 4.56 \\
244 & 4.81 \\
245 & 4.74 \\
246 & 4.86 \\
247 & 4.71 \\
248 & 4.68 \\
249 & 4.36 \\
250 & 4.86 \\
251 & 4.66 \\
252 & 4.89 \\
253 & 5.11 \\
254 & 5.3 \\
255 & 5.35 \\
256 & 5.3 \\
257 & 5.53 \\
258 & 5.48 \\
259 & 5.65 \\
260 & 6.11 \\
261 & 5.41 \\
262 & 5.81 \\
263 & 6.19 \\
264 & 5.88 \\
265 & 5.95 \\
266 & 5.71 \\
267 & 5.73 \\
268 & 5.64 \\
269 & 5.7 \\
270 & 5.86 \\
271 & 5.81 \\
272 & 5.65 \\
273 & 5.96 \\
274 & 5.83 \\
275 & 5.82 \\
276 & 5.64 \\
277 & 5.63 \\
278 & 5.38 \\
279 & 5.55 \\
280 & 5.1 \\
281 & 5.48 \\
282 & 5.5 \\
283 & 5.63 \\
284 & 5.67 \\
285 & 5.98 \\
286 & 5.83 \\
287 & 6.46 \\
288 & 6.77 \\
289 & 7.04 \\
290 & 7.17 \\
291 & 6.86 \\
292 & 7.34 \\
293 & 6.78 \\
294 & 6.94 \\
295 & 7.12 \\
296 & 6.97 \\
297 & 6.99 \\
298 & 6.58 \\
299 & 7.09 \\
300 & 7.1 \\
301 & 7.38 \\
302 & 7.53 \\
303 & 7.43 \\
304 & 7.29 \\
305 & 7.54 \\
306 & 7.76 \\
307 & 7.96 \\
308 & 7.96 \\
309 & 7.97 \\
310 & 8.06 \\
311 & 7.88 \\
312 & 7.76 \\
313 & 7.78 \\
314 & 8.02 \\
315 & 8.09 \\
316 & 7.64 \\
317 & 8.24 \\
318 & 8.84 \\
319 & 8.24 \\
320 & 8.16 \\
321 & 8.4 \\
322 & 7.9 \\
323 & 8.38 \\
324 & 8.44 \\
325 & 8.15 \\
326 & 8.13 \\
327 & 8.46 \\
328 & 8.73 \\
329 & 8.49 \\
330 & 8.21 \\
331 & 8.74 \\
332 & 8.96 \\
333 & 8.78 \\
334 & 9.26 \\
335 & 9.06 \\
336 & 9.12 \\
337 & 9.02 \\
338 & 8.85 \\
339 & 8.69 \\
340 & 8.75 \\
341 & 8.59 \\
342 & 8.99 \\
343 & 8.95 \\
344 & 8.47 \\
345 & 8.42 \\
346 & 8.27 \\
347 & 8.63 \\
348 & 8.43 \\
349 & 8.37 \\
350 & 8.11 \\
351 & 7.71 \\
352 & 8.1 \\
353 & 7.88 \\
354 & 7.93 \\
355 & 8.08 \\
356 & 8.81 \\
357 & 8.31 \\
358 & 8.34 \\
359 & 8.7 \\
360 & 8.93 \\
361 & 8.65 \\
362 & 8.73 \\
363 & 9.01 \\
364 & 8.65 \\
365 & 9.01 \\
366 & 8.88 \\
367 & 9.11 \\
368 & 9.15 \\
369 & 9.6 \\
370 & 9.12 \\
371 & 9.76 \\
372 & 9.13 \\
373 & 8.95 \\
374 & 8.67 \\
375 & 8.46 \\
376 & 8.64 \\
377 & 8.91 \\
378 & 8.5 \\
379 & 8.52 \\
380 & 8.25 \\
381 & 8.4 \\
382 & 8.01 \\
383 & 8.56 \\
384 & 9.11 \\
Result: -270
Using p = 8.37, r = 8.74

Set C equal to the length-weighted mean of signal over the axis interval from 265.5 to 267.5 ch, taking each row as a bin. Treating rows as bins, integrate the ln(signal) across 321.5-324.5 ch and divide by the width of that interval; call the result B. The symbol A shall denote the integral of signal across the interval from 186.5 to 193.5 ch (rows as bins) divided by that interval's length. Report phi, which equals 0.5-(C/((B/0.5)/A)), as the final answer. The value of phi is -4.7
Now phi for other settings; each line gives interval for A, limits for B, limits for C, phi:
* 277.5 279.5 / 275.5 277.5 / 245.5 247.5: -7.1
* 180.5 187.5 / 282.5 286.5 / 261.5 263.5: -5.9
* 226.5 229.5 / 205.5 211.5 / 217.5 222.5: -5.5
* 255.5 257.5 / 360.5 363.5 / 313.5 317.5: -9.5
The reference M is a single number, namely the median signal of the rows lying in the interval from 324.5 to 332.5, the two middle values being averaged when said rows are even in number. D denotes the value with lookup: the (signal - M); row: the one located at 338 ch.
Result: 0.4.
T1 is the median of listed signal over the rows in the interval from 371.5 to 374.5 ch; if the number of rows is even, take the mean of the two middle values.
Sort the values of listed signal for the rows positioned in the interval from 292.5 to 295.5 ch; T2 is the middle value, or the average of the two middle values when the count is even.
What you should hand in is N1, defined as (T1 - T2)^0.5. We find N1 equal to 1.4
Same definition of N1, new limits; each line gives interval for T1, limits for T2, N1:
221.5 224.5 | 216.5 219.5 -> 0.8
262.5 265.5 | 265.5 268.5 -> 0.5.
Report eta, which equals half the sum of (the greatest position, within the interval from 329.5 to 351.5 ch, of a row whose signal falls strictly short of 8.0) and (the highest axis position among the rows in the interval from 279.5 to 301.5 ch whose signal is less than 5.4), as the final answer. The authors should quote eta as 315.5 ch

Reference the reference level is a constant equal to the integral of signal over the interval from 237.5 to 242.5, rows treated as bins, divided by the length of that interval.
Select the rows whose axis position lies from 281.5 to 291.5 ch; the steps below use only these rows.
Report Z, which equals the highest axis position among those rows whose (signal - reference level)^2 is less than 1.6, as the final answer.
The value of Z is 286 ch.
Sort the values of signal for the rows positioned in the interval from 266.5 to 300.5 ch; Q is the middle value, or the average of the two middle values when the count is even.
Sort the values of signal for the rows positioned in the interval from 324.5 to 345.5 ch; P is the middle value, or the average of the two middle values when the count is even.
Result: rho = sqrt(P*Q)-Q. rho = 1.3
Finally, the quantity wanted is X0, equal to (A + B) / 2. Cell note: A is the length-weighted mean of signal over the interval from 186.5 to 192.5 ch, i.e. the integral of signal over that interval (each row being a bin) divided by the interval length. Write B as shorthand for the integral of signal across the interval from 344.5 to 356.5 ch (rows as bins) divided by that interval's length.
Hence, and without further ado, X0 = 6.0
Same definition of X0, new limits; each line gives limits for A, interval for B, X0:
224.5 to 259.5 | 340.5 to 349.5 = 6.6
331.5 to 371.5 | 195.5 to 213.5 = 5.8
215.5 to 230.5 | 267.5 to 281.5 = 4.5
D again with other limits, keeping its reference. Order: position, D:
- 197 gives -5.1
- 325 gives -0.3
